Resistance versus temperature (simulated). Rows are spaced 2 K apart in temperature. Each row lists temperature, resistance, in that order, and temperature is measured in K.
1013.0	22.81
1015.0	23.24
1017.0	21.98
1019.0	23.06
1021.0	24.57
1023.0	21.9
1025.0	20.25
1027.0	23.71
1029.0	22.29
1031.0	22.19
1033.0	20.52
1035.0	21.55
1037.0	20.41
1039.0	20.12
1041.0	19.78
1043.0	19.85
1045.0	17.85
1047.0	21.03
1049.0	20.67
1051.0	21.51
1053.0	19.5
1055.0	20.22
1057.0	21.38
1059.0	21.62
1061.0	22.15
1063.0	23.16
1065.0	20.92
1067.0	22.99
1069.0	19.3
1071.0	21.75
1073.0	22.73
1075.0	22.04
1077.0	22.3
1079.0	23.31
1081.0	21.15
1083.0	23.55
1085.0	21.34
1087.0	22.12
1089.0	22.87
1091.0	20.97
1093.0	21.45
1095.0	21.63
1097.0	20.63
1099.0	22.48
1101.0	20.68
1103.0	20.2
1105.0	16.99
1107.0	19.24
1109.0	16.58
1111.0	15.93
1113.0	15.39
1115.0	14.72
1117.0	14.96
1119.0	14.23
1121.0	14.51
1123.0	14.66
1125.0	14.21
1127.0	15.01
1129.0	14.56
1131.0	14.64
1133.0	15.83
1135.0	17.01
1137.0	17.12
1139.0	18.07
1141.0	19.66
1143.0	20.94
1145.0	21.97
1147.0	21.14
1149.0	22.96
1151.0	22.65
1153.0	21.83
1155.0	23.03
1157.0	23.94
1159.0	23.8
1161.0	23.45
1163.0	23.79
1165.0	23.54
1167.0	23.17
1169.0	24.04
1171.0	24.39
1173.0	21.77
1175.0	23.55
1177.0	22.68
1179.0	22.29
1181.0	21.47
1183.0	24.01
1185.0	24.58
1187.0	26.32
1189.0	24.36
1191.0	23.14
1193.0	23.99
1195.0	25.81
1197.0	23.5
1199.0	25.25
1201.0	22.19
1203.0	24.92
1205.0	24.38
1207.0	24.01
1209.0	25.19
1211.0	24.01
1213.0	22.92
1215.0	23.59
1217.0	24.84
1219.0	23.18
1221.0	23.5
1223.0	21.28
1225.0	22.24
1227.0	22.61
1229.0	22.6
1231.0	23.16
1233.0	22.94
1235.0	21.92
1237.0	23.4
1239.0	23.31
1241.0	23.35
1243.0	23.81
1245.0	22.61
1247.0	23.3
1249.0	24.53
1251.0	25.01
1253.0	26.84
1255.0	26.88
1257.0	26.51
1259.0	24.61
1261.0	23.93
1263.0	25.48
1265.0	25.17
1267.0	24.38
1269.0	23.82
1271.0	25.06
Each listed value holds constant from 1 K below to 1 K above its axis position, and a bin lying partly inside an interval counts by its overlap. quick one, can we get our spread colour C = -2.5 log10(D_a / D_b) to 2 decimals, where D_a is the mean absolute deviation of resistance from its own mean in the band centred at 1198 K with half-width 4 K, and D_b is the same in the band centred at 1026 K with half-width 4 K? -0.36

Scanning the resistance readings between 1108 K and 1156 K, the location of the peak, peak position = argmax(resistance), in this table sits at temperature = 1155.0 K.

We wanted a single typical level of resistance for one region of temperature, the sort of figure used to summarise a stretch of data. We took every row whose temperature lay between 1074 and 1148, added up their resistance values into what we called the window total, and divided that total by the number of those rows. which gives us 18.8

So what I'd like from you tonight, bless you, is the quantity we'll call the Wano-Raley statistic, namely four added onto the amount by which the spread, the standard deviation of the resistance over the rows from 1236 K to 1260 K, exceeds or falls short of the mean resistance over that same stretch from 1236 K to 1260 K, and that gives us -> -19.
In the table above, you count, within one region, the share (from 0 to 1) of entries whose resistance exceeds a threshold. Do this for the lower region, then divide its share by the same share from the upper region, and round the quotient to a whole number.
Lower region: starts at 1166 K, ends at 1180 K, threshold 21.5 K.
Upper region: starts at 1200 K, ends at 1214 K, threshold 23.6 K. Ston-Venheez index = 1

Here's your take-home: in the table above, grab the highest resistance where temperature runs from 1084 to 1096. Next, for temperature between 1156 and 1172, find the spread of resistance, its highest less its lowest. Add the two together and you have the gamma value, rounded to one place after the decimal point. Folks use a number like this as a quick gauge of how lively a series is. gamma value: 24.1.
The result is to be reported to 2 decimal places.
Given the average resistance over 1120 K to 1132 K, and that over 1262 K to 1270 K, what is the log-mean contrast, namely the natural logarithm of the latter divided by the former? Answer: 0.53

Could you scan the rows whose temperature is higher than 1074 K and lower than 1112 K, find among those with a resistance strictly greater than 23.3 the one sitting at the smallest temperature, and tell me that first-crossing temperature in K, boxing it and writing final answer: 1079.0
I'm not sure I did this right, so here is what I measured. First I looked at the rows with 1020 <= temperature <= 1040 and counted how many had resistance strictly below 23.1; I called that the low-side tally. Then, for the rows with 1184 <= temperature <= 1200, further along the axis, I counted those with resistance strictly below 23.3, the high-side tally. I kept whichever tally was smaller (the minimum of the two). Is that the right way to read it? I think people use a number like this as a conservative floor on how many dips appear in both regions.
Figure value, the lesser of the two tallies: 1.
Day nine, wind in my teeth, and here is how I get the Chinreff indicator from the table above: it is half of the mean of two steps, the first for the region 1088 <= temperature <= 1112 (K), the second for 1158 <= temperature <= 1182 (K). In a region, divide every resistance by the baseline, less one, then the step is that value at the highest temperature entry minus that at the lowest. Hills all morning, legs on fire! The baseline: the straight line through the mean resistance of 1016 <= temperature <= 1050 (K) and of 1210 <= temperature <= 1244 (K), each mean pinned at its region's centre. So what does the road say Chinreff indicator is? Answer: -0.11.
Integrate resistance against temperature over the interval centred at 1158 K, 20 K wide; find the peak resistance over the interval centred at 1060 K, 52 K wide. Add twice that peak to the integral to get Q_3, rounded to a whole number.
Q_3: 511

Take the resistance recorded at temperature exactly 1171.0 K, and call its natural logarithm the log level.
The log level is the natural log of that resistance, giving 3.19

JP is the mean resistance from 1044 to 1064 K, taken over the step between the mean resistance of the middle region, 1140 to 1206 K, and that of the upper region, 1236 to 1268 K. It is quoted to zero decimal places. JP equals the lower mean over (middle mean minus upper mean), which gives -16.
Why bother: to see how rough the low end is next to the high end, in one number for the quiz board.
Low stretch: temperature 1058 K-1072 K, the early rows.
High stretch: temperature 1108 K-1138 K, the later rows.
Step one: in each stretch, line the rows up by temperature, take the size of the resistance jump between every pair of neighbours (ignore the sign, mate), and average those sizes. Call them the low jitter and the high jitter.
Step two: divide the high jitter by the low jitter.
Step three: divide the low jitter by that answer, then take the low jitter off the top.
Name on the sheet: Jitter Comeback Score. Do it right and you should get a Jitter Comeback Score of 5.4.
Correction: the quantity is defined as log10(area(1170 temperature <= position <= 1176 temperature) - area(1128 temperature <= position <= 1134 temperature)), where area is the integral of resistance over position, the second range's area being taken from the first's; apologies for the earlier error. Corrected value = 1.7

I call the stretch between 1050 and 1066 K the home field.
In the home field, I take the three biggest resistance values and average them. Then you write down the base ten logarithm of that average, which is 1.35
